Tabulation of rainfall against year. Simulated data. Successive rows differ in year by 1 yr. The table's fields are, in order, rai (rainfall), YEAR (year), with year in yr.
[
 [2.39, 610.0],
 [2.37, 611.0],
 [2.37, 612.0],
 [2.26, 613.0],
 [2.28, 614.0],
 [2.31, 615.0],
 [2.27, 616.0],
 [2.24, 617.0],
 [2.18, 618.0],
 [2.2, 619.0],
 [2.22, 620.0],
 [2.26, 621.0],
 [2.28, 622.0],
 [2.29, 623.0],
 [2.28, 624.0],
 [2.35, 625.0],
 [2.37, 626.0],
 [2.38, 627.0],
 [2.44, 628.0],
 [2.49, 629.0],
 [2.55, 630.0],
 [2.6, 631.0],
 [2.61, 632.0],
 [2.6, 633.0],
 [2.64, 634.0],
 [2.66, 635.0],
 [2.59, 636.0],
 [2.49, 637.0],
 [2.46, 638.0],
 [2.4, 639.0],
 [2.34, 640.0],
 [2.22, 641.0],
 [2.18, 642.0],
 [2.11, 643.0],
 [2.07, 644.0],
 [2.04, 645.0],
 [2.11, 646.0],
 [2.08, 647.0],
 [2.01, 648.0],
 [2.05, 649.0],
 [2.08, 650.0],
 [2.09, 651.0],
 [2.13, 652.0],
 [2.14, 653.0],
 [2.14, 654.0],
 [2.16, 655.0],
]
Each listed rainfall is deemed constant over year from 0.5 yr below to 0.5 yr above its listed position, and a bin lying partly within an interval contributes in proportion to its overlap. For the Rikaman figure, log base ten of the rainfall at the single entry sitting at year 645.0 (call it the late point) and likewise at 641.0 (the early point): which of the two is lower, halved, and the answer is 0.155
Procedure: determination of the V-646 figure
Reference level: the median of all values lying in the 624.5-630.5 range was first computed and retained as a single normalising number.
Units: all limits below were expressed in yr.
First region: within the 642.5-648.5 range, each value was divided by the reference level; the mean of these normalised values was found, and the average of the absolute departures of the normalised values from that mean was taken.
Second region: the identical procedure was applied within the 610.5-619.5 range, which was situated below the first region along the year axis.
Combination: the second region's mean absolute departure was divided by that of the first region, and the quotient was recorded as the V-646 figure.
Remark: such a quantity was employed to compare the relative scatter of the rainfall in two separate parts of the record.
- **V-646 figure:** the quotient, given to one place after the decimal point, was 1.7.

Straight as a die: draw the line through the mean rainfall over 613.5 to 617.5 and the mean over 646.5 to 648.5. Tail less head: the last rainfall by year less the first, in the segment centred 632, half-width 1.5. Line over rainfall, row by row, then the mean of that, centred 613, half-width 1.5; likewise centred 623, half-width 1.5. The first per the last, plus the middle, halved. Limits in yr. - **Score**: 0.50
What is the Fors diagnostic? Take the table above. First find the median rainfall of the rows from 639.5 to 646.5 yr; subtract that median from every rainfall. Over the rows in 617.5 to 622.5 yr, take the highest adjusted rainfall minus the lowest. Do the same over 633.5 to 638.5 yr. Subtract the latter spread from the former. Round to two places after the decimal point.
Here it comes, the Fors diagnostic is -0.10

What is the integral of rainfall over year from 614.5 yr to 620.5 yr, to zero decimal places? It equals 13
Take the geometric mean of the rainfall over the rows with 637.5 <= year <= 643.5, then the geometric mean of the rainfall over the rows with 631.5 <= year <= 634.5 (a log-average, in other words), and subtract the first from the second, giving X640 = 0.33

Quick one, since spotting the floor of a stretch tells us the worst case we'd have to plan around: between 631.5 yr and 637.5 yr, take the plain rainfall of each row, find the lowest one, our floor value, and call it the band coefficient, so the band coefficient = 2.49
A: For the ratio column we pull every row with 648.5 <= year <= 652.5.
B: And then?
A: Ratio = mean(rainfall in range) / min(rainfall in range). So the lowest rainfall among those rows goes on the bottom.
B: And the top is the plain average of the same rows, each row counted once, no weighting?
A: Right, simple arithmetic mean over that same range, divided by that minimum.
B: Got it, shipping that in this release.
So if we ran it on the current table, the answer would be 1.02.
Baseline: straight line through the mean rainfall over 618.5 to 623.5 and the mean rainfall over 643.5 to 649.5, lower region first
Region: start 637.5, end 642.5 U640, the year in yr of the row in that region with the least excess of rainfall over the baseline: 642.0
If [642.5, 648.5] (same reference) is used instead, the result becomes 648.0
